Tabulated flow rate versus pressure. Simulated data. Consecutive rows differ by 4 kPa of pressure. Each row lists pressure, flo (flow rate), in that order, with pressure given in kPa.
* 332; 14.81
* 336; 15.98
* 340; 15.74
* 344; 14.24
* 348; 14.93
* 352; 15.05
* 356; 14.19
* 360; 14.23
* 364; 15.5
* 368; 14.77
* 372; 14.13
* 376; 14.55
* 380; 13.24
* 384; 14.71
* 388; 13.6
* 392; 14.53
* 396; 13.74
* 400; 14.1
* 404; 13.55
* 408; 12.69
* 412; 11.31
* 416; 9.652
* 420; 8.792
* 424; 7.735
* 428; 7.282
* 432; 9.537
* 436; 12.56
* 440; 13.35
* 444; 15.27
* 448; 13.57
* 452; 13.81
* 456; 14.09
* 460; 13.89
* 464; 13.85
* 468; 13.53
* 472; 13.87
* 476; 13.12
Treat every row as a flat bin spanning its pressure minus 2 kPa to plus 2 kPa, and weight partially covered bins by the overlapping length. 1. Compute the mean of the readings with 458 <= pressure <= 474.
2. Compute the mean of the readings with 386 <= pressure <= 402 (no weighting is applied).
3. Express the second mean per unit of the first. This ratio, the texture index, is 1.02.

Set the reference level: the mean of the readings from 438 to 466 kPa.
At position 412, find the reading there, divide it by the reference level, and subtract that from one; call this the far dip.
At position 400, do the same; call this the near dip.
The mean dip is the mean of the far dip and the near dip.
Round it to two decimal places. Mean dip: 0.09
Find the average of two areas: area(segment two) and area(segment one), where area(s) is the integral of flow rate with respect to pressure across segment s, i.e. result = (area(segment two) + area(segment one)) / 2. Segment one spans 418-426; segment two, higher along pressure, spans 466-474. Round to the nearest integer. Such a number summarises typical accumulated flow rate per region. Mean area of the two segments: 88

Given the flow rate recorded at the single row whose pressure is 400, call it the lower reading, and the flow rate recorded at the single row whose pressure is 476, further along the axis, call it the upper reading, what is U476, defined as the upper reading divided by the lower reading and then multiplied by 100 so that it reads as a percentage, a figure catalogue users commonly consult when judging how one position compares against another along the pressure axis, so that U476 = 93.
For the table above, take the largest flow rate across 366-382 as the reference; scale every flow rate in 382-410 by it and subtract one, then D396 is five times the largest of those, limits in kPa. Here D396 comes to -0.02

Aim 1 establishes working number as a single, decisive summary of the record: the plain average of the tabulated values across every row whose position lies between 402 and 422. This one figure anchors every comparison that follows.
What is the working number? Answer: 11.20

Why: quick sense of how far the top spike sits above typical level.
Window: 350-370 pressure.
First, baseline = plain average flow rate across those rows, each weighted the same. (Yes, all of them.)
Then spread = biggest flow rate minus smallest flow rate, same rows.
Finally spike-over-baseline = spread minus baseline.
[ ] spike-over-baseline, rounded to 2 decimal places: -13.44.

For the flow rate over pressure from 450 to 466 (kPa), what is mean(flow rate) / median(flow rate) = 1.00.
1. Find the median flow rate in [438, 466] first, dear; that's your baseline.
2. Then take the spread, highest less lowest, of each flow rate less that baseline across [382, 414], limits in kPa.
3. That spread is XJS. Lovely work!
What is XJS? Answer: 3.4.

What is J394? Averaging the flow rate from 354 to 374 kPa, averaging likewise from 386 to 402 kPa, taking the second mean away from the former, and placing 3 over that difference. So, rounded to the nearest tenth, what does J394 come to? 5.2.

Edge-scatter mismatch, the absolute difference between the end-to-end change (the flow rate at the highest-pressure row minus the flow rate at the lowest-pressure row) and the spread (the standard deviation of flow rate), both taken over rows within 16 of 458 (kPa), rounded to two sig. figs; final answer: 1.9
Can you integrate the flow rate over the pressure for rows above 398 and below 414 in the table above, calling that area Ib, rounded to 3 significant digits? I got 207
